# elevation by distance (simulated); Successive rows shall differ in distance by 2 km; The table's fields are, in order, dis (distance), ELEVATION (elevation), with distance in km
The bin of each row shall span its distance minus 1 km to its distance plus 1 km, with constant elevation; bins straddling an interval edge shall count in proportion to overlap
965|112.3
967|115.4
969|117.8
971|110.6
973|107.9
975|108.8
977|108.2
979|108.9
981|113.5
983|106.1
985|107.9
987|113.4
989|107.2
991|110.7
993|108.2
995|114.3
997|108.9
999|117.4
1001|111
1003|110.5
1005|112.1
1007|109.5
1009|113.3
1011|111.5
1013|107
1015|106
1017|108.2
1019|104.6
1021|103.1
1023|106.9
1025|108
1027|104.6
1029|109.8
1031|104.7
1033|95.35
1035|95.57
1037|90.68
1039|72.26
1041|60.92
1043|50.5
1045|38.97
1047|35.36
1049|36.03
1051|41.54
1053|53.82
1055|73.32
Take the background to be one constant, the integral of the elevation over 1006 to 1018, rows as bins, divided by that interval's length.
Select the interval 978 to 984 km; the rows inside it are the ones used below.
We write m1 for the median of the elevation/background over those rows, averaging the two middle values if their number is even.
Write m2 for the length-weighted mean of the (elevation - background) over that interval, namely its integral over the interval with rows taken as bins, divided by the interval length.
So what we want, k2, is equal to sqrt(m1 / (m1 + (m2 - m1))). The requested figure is 2.00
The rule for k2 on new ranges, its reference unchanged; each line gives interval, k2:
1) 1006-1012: 0.68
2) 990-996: 0.75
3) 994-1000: 0.49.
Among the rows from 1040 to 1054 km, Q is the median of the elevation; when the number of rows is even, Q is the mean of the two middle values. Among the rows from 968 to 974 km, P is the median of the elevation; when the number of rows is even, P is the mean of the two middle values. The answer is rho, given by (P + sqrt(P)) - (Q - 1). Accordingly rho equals 80.6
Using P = 111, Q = 42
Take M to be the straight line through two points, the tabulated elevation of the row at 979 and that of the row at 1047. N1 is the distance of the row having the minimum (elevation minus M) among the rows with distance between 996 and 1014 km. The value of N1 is 997 km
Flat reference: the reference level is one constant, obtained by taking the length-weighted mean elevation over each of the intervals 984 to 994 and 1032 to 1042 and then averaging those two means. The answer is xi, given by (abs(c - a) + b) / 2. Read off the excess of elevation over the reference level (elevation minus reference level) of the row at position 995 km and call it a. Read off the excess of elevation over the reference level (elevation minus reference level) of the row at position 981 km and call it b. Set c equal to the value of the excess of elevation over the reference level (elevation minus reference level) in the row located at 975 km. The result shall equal 11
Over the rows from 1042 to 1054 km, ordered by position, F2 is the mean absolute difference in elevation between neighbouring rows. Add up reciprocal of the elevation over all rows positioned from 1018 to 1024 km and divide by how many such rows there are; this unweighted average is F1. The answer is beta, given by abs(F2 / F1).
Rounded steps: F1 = 0.0095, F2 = 6.7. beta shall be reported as 705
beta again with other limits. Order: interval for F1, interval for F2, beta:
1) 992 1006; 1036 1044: 1496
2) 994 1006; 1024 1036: 523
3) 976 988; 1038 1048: 1011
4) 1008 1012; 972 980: 82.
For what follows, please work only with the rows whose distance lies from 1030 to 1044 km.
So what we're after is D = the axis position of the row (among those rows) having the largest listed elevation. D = 1031 km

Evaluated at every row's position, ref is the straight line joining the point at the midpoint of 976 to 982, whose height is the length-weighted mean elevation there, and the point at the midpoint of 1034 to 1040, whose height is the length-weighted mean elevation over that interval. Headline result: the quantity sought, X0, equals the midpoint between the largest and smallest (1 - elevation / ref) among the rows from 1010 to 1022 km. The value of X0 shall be -0.13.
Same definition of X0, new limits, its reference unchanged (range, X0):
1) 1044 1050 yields 0.55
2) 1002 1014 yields -0.13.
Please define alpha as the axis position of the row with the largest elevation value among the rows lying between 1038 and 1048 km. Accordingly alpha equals 1039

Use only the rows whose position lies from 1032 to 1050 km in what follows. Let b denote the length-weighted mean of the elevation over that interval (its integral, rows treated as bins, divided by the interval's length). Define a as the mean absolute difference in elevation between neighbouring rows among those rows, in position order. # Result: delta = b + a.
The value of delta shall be 72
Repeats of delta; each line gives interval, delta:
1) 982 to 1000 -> 115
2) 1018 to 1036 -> 107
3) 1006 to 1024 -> 111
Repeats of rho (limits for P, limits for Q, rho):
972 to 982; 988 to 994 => 12.0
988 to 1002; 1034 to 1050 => 66.5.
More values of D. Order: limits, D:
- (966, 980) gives 969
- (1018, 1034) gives 1029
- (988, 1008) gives 999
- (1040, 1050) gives 1041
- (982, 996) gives 995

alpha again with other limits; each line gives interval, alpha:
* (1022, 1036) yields 1029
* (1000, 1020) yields 1009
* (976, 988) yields 981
